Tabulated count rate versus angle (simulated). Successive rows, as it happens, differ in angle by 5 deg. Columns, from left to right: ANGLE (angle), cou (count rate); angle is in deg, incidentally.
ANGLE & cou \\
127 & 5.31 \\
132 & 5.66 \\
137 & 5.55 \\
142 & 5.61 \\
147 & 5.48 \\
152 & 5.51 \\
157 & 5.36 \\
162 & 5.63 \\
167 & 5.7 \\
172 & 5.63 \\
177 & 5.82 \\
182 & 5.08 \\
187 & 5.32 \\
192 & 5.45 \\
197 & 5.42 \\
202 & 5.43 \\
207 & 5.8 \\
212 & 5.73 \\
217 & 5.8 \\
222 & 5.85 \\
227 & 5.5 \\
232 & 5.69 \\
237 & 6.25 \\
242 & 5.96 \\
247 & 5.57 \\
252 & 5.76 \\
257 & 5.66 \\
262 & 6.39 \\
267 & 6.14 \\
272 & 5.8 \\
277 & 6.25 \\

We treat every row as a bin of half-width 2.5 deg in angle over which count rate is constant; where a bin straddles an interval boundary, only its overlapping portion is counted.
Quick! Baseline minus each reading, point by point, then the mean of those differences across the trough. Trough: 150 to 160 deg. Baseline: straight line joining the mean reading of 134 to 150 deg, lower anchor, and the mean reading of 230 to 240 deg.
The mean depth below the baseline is 0.17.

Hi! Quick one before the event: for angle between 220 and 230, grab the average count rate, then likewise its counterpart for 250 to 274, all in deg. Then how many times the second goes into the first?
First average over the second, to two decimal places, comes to 0.95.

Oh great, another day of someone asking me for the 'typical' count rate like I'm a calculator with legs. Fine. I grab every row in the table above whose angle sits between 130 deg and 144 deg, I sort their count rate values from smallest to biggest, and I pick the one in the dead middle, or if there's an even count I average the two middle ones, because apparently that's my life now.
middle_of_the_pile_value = 5.61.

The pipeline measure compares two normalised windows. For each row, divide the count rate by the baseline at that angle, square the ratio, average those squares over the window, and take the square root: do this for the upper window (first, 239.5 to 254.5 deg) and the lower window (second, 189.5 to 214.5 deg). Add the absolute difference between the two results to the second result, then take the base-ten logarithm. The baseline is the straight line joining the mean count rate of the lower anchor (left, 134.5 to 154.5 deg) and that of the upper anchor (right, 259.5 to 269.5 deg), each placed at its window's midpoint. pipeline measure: -0.020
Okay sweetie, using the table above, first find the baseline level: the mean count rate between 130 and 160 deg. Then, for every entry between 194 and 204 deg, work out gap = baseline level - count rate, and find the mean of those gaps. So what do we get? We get 0.10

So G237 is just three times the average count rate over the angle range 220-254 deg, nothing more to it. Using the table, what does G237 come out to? 17.4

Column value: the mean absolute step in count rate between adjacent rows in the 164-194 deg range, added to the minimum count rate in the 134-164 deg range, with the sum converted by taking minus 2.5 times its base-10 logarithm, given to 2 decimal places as -1.88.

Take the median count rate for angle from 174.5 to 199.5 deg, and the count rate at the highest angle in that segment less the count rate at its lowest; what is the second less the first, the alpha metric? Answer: -5.8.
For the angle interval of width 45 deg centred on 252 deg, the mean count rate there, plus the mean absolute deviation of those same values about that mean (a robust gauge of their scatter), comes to 6.15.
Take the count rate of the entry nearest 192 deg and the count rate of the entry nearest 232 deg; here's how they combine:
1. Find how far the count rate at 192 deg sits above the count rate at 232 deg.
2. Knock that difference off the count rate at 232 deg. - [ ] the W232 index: 5.9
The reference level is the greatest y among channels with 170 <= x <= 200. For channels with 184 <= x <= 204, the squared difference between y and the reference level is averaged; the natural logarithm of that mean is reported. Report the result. -1.7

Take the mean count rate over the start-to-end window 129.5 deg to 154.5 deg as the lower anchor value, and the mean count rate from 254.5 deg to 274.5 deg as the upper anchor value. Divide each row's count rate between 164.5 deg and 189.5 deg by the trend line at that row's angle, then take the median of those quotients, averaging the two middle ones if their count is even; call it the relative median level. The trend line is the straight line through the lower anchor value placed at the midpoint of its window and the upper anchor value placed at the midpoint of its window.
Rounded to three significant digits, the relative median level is 0.993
